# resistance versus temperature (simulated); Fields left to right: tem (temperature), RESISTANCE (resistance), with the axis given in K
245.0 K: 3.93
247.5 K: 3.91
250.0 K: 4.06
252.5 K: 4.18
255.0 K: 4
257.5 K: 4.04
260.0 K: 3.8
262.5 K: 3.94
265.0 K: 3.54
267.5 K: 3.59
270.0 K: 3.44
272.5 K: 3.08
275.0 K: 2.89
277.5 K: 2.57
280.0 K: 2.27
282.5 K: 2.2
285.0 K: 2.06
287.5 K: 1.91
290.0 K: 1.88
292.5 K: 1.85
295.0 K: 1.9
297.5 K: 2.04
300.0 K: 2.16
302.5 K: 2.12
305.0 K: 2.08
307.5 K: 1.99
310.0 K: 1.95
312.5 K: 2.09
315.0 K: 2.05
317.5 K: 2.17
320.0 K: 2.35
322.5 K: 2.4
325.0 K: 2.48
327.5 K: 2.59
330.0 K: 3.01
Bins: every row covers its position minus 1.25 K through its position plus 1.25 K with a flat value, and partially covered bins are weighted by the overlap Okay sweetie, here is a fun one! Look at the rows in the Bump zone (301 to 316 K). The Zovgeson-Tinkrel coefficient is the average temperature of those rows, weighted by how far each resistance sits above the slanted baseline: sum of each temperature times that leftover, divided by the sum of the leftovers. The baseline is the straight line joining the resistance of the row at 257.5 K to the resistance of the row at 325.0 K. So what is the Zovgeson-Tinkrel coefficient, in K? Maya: 308.3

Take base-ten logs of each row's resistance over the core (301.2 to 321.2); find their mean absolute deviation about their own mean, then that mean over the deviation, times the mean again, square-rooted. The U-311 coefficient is 2.4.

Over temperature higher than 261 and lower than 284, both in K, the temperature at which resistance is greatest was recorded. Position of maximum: 262.5 K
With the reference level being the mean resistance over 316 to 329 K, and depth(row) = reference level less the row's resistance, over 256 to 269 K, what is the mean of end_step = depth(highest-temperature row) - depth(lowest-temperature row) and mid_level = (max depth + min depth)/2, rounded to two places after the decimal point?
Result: -0.47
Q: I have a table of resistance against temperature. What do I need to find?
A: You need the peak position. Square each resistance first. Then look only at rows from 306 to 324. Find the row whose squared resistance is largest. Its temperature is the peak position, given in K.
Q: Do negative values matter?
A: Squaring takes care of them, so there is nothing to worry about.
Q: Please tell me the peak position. 322.5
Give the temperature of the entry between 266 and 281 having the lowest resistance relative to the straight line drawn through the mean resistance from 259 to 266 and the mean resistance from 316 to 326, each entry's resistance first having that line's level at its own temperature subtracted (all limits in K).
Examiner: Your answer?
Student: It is 280.0 K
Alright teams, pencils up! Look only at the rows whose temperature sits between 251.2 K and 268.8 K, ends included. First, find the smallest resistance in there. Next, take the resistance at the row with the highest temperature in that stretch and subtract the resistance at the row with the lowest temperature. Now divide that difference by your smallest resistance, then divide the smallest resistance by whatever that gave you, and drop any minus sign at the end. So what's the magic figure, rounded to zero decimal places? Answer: 21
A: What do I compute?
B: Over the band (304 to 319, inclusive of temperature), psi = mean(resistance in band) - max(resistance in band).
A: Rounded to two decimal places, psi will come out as -0.11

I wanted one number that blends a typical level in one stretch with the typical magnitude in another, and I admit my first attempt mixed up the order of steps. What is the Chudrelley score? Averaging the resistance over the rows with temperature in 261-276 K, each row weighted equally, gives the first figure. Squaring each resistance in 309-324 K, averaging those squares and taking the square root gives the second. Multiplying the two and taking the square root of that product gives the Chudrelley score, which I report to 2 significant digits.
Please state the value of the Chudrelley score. 2.7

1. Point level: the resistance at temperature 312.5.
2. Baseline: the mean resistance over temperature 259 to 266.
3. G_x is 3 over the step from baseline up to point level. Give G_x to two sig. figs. -1.8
